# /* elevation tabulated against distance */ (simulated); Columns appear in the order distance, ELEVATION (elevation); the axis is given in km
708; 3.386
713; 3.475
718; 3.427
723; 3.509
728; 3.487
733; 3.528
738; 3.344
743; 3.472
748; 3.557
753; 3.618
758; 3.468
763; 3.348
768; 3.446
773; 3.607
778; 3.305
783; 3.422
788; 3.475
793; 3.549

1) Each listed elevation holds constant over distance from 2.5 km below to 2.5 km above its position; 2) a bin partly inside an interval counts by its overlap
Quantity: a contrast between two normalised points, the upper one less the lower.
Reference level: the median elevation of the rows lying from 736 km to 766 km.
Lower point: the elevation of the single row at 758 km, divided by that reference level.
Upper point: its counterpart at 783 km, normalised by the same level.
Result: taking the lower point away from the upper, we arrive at -0.01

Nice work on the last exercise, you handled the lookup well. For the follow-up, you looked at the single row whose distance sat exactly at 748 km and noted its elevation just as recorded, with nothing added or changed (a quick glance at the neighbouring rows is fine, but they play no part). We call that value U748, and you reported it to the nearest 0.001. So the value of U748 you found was 3.557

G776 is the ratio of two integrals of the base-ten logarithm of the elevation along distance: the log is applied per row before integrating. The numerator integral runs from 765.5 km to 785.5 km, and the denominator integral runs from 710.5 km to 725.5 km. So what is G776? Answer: 1.3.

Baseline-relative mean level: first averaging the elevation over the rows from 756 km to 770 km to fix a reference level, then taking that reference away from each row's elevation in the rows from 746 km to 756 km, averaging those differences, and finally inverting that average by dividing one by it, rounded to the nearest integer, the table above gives 6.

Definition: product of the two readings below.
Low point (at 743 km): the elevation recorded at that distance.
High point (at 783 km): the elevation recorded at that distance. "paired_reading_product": 11.9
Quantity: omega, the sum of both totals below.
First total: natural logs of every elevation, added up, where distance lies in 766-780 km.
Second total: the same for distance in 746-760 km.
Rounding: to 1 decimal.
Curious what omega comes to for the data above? 7.5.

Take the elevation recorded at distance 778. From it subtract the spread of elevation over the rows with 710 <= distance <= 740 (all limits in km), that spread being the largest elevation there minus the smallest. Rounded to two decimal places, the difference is 3.12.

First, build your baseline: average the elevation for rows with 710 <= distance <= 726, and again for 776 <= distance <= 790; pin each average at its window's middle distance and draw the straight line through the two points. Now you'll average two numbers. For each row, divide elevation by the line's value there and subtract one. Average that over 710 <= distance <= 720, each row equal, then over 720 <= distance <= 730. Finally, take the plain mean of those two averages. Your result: 0.002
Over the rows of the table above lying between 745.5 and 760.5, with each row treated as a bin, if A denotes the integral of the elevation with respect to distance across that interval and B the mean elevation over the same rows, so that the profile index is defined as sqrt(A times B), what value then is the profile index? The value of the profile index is 13.74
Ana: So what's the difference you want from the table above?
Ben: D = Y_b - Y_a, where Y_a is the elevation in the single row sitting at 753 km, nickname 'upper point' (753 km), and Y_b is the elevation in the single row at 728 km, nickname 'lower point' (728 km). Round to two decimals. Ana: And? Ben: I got -0.13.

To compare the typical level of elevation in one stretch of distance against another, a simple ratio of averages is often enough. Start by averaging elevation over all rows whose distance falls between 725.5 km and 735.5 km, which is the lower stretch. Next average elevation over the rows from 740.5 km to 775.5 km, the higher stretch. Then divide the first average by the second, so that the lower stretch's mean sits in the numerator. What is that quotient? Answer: 1.00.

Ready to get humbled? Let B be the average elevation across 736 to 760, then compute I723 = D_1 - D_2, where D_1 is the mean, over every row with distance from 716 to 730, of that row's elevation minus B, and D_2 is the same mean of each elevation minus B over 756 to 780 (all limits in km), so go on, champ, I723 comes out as 0.04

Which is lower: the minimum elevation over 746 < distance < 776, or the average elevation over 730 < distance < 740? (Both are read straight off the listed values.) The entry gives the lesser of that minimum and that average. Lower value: 3.35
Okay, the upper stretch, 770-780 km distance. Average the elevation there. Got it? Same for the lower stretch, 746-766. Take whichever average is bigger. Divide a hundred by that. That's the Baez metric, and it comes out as 28.6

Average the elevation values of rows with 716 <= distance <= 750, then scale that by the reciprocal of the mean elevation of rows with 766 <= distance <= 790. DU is 1.007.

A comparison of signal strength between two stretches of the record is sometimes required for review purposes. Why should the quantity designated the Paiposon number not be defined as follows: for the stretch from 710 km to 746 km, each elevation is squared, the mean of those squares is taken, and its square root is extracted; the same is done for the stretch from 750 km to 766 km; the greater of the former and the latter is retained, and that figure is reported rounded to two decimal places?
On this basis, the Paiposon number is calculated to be 3.48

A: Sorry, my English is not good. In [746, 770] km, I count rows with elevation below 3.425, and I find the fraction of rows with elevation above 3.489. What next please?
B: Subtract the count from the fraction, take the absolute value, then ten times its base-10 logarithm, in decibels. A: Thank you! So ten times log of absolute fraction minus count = -2.2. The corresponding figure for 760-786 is 4.5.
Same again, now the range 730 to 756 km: -4.0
